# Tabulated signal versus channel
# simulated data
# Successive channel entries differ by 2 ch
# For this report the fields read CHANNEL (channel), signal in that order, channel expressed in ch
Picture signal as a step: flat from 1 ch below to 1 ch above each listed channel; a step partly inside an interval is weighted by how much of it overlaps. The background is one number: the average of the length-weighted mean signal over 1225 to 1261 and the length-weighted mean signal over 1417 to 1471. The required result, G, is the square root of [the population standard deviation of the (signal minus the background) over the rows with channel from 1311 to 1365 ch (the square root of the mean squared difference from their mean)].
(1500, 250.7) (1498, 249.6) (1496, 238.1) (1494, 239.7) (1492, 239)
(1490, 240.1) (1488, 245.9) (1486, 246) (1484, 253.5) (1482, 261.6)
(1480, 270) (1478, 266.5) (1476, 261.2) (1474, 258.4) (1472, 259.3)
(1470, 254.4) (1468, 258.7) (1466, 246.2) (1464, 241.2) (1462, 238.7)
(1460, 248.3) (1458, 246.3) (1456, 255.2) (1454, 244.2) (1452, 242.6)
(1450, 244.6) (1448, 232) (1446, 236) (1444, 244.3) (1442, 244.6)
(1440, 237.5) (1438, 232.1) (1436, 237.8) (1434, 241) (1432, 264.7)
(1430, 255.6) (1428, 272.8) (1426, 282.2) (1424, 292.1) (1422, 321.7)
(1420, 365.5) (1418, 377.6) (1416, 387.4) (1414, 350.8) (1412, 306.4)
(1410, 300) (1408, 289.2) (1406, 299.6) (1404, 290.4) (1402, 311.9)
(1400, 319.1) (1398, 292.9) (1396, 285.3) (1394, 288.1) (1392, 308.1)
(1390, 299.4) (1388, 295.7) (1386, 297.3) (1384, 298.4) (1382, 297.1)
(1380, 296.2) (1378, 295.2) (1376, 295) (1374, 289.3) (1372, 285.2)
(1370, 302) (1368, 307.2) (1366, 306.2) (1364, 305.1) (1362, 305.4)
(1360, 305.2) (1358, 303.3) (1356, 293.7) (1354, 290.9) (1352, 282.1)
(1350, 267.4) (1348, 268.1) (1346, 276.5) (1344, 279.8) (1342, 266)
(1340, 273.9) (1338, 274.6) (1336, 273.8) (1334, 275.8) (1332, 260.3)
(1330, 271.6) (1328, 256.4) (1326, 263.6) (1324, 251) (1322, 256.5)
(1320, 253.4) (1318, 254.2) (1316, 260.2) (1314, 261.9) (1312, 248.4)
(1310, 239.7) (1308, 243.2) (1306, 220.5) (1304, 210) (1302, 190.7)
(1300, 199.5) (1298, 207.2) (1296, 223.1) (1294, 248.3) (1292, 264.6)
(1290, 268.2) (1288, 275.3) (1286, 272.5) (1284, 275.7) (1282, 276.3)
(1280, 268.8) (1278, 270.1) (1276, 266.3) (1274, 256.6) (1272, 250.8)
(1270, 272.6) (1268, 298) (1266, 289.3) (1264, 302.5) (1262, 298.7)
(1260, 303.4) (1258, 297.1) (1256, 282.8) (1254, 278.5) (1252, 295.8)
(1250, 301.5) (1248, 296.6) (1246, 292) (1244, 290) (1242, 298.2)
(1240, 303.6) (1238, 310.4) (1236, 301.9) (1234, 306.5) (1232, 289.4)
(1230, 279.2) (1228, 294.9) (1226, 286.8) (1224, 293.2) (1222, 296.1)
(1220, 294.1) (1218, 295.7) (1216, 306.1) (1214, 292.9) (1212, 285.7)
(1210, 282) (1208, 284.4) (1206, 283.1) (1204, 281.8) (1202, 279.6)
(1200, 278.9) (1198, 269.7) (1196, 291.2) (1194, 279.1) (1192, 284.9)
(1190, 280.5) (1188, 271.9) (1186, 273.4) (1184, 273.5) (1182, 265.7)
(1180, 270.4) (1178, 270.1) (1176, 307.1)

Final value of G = 4.1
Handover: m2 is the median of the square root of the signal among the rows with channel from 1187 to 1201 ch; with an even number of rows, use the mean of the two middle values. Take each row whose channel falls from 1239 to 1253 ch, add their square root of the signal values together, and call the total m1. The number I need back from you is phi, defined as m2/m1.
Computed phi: 0.139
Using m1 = 121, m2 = 16.7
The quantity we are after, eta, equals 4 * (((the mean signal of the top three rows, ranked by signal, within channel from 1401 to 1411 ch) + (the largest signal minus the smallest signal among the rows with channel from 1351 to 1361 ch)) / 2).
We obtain 654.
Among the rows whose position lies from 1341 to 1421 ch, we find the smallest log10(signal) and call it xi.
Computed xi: 2.42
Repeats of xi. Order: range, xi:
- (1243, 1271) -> 2.44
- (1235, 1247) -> 2.46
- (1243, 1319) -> 2.28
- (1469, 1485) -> 2.40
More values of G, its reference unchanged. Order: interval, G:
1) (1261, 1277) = 4.4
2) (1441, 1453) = 2.2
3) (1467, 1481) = 2.2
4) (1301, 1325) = 4.6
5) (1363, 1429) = 5.1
